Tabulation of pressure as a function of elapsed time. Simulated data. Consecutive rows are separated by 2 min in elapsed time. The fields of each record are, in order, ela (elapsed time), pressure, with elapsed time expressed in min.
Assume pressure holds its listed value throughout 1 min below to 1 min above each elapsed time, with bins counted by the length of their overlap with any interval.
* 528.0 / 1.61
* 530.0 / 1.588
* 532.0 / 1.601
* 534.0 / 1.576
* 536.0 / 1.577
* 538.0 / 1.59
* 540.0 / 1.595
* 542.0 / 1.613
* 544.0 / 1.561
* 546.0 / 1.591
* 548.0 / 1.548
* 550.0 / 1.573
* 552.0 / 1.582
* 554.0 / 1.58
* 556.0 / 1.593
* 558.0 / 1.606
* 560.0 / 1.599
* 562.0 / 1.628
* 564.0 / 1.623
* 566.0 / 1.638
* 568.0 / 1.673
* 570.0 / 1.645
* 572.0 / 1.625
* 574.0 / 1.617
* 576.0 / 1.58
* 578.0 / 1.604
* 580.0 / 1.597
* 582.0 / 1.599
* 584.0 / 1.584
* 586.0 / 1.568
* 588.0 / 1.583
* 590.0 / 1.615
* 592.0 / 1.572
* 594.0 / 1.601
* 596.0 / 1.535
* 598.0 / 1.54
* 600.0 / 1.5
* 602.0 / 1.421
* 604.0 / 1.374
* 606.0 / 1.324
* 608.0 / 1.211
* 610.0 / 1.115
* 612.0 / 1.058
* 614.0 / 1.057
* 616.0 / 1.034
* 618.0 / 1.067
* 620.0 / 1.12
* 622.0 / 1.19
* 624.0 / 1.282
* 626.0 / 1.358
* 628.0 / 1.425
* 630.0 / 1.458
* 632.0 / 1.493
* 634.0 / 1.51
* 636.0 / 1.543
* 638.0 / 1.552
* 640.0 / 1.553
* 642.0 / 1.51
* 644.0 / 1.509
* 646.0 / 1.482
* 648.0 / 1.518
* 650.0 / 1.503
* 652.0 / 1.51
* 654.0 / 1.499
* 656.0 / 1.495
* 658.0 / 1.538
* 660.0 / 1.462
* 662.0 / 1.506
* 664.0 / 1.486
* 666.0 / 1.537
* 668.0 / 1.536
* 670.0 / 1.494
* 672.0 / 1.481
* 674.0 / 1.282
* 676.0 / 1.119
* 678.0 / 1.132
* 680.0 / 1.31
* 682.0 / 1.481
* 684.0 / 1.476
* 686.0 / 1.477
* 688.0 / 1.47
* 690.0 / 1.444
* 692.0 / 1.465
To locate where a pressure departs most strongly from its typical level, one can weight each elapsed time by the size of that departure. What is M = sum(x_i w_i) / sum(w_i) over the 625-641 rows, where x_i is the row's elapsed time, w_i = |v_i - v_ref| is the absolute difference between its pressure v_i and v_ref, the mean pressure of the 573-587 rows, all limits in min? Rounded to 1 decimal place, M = 630.3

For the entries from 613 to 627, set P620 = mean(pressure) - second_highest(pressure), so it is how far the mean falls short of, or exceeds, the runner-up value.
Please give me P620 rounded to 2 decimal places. -0.12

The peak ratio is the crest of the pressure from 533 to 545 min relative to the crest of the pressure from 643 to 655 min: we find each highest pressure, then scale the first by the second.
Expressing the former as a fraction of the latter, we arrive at 1.06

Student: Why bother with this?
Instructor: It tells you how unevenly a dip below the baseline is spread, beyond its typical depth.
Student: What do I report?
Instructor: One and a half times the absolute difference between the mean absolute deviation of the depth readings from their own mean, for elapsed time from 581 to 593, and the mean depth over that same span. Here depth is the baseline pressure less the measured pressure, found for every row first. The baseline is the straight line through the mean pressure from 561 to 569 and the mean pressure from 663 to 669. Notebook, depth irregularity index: 0.022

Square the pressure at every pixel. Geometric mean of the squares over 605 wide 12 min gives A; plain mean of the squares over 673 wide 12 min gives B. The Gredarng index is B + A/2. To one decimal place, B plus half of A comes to 2.7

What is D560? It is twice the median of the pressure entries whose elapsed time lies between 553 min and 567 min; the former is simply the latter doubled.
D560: 3.21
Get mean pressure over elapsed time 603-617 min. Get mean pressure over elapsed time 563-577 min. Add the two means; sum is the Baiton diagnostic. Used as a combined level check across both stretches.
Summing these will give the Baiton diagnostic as 2.80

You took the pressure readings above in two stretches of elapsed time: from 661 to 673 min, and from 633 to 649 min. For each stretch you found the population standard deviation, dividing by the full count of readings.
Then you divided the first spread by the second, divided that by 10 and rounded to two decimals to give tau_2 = 0.10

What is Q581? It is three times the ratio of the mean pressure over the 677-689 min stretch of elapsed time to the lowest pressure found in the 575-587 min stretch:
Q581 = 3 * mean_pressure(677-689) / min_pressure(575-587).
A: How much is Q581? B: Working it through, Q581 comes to 2.66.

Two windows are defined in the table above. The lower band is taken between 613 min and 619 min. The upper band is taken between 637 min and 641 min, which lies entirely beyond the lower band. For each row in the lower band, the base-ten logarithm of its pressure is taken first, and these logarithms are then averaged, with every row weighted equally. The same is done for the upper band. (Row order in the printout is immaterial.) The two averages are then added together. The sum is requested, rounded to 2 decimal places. 0.21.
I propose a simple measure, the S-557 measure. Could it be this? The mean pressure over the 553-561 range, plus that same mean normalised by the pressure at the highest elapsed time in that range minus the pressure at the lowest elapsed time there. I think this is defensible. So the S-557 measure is 86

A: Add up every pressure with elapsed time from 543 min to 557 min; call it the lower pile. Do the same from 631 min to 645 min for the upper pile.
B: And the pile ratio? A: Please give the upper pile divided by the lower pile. 0.97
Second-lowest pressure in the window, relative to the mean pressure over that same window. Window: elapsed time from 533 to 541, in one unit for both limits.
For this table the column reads 0.995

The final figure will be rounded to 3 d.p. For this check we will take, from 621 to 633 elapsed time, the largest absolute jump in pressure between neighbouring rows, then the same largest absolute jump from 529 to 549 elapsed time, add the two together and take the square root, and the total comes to 0.379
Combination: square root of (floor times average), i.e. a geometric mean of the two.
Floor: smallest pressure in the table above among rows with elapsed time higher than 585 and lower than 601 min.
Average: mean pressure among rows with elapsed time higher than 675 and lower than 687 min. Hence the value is 1.41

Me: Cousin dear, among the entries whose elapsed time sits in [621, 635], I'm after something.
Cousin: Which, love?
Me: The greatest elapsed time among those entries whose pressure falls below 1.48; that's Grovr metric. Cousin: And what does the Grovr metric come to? 630.0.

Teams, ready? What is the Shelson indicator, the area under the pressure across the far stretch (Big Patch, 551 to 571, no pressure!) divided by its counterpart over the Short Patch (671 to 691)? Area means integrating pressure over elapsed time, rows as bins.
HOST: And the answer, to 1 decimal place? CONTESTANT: 1.2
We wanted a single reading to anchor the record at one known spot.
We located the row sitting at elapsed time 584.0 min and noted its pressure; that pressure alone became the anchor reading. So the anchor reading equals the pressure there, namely 1.584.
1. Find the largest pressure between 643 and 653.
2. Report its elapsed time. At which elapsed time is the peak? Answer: 648.0 min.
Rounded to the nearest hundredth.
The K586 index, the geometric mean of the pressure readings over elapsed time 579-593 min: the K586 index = 1.59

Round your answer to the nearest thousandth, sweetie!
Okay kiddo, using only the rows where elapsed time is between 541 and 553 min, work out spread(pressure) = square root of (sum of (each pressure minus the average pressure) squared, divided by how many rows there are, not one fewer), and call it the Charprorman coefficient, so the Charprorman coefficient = 0.021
